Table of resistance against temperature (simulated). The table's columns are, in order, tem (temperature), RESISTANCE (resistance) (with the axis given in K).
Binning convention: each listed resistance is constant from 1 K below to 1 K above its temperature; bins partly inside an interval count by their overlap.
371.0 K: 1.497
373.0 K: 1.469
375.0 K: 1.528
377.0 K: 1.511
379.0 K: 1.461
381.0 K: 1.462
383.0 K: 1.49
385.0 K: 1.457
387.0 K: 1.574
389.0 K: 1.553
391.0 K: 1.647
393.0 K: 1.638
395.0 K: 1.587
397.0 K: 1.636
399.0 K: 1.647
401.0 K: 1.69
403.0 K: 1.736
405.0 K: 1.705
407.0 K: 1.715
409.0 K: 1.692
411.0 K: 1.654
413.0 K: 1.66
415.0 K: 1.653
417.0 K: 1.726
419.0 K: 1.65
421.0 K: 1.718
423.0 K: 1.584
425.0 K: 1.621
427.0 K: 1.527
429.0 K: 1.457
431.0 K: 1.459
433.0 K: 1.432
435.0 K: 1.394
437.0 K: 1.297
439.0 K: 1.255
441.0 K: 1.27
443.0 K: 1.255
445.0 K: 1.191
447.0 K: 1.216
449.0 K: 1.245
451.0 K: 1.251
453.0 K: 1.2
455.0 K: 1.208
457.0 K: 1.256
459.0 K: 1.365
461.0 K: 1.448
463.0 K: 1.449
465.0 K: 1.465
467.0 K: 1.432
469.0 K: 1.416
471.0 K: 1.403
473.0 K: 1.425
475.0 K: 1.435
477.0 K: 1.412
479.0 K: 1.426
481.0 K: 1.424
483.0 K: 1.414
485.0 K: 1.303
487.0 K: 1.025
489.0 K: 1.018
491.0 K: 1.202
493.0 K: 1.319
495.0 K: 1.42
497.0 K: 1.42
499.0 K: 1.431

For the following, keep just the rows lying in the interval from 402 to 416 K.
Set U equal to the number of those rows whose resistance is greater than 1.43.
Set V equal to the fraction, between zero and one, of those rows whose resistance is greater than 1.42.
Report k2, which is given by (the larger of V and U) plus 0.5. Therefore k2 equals 7.5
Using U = 7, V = 1.00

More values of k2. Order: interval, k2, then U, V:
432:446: 1.5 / 1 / 0.14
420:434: 7.5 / 7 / 1.00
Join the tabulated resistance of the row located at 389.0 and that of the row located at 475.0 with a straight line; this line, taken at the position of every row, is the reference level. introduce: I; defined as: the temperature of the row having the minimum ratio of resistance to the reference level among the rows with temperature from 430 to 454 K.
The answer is 445.0 K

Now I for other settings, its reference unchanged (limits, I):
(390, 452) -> 445.0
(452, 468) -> 453.0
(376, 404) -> 379.0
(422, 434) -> 433.0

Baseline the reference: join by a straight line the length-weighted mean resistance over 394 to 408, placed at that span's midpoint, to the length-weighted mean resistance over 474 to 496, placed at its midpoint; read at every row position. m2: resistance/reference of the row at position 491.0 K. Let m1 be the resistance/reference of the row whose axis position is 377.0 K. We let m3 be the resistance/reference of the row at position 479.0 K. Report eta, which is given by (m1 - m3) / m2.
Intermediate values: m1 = 0.85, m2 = 0.94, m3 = 1.07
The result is -0.23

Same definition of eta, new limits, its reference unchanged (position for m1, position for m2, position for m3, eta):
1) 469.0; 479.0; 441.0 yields 0.17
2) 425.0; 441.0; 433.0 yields 0.12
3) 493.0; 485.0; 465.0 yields -0.01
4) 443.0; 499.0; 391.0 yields -0.10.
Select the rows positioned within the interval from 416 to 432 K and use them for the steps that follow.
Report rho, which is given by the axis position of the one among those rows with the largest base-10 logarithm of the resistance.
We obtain 417.0 K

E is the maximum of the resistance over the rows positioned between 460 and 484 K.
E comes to 1.465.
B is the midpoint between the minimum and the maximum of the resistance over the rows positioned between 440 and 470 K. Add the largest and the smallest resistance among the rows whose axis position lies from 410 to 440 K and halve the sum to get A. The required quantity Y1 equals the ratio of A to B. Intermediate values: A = 1.49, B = 1.33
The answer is 1.12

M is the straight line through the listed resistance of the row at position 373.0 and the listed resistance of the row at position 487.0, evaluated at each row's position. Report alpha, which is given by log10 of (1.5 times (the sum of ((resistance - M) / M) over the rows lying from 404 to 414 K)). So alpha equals 0.3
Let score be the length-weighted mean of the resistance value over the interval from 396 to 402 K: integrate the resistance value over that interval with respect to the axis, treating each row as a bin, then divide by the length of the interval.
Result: 1.66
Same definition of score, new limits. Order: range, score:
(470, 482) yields 1.42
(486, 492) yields 1.08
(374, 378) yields 1.52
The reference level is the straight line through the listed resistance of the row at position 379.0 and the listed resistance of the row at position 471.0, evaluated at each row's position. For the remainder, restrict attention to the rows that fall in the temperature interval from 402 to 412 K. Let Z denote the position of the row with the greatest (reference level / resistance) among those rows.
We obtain 411.0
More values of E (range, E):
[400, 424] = 1.736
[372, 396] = 1.647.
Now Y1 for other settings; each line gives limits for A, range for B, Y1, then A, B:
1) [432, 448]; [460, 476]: 0.91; 1.31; 1.43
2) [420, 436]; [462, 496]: 1.25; 1.56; 1.24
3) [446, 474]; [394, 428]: 0.82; 1.33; 1.63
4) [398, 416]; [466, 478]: 1.19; 1.69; 1.42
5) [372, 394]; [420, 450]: 1.07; 1.55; 1.45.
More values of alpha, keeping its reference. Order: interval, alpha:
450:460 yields -0.2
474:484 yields 0.4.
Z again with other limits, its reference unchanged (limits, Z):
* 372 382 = 379.0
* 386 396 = 389.0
